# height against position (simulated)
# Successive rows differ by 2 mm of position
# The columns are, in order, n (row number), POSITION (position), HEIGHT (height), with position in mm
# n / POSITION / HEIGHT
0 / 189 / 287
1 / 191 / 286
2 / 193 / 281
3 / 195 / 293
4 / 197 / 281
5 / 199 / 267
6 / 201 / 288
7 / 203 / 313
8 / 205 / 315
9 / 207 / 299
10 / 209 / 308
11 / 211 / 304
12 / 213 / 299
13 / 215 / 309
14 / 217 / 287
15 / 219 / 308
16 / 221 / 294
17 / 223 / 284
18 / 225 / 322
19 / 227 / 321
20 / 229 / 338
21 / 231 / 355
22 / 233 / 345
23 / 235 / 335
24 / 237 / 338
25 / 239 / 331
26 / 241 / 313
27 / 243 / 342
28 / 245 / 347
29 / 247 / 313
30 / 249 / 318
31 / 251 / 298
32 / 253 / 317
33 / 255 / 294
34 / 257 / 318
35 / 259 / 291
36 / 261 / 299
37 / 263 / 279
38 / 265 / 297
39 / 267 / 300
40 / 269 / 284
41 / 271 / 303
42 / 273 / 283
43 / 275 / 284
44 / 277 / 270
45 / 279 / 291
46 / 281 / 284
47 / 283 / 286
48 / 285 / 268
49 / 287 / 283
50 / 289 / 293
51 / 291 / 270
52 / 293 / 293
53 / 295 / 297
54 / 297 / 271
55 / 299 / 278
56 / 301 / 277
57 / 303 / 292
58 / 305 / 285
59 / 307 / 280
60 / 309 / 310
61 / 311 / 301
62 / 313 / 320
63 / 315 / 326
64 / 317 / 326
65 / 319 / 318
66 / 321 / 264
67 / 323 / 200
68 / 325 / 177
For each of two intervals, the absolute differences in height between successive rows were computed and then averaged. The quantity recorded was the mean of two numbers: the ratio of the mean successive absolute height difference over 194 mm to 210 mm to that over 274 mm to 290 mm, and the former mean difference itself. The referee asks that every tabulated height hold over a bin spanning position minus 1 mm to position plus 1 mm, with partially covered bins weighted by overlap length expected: 7.6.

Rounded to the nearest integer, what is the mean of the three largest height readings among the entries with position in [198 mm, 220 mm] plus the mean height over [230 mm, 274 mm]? 626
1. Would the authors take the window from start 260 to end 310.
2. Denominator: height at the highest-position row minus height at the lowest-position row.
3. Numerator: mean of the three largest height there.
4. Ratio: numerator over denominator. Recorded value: 28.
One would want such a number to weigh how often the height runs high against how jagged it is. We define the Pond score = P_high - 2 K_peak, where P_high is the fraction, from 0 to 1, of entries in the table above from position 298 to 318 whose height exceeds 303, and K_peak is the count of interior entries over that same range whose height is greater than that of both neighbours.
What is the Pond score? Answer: -3.6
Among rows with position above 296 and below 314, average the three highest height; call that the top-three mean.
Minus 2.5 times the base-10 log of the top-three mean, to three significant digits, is -6.23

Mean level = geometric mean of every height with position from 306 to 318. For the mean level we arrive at 310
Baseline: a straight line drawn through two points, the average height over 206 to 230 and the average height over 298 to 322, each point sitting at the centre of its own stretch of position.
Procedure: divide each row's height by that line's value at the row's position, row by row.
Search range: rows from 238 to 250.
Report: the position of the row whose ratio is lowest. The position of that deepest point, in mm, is 241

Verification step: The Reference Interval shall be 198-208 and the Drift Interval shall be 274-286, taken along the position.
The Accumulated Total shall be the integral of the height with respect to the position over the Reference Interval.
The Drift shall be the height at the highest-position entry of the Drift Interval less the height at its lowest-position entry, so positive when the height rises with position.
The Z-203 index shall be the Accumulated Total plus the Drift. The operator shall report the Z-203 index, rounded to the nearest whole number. 2948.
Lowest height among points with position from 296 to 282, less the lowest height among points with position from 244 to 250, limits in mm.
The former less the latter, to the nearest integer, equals -45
